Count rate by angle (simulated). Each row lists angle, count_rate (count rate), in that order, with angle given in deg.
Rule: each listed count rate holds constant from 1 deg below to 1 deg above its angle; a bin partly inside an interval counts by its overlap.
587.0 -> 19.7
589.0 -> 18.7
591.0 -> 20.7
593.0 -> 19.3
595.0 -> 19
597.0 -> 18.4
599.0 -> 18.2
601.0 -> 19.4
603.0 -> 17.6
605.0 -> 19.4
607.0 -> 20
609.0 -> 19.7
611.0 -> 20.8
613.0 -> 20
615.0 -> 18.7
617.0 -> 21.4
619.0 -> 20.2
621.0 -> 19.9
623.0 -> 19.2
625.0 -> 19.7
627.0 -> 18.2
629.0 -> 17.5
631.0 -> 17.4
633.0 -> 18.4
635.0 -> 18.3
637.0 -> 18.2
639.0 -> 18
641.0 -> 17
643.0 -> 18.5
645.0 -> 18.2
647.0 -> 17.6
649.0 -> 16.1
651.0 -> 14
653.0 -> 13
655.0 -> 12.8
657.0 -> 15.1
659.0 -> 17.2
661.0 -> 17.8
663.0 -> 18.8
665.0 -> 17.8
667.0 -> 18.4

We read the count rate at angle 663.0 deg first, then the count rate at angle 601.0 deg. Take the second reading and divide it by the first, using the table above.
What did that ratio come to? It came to 1.032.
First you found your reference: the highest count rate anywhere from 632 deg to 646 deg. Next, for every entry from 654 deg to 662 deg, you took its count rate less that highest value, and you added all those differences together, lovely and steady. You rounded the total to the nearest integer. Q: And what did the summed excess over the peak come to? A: -11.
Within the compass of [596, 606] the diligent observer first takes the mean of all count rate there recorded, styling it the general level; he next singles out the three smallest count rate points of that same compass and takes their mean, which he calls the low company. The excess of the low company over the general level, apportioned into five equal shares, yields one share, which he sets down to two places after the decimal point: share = -0.11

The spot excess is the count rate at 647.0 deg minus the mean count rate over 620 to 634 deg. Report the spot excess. -1.0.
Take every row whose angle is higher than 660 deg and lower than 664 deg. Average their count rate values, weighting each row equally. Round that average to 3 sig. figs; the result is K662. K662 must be 18.3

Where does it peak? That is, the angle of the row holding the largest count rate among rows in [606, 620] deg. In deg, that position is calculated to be 617.0 deg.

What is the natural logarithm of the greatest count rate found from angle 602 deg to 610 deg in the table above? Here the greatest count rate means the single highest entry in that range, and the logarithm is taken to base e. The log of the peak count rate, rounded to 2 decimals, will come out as 3.00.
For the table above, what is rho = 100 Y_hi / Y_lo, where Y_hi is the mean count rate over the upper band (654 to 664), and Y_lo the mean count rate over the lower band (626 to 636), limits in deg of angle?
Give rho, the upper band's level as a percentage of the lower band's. 91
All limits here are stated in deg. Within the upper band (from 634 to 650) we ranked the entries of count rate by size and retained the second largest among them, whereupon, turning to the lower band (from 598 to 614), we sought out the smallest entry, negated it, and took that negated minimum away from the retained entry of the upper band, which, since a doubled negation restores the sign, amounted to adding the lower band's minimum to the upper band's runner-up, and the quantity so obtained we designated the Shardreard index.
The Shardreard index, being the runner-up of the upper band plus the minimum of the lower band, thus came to 35.9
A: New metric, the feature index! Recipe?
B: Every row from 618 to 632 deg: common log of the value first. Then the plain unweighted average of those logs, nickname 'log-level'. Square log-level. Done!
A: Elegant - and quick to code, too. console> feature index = 1.63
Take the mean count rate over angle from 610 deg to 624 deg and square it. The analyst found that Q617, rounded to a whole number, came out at 401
